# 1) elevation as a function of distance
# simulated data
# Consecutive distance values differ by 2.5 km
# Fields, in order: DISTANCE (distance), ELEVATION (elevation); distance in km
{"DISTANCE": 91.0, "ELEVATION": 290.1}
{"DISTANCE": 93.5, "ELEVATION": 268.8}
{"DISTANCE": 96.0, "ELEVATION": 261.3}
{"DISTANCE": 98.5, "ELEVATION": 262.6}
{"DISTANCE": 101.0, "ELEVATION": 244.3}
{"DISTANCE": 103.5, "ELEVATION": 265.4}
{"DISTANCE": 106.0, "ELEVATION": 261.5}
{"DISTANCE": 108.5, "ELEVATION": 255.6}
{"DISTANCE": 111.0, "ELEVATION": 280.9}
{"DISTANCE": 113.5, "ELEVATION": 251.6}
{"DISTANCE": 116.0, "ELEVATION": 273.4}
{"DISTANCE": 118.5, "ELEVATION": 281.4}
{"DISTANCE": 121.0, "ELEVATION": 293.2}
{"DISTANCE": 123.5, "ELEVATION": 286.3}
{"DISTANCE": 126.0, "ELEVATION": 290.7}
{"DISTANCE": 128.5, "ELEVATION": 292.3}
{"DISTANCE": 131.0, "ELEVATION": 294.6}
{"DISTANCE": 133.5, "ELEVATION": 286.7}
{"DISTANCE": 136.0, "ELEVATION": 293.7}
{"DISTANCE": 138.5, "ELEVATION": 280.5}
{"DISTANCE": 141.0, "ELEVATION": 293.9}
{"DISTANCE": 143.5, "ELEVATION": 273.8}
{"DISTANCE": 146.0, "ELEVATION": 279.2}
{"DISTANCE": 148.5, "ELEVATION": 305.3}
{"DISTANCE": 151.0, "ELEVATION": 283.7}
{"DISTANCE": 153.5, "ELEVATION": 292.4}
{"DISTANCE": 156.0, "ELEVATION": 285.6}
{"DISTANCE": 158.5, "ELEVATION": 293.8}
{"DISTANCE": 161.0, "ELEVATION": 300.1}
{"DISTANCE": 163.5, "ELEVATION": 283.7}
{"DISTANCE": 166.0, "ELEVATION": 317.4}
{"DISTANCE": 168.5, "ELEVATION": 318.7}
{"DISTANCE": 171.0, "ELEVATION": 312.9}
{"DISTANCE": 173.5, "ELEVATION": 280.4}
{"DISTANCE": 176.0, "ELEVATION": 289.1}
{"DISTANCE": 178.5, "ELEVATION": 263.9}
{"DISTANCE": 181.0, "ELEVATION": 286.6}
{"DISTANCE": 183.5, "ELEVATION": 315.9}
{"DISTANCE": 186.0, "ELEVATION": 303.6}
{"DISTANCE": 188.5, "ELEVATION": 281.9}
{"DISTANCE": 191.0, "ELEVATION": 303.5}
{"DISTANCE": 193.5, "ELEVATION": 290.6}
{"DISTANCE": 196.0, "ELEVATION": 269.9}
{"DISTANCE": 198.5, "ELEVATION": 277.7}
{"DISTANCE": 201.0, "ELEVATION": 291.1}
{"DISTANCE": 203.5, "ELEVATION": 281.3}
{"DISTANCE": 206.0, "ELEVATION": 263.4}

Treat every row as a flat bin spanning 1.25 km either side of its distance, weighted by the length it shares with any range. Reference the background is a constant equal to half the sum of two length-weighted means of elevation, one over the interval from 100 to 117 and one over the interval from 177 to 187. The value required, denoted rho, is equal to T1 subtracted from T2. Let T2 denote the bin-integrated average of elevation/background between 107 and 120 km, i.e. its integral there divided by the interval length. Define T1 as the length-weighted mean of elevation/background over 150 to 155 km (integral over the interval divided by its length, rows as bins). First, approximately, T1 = 1.04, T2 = 0.97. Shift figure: -0.07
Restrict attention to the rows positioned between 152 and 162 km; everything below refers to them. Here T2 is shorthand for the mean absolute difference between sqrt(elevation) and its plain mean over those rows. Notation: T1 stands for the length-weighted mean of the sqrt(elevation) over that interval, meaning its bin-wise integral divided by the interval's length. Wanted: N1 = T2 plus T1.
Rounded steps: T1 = 17.1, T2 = 0.12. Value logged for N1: 17.2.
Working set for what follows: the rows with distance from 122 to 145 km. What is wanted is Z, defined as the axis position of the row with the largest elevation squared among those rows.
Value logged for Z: 131.0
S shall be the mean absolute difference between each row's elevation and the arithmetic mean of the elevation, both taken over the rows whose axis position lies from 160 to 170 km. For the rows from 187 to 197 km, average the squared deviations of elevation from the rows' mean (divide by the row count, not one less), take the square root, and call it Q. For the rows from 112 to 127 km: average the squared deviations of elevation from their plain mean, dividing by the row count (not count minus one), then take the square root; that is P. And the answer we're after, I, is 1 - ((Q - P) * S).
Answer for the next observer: 24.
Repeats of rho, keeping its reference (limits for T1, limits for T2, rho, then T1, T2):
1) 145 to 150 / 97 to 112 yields -0.11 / 1.06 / 0.94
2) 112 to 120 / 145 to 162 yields 0.08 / 0.97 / 1.05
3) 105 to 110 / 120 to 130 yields 0.11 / 0.94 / 1.05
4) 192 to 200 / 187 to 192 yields 0.04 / 1.01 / 1.06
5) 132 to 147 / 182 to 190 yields 0.06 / 1.03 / 1.08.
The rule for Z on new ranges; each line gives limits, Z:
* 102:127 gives 121.0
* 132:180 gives 168.5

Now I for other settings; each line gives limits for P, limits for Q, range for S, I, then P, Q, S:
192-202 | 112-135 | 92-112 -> -26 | 9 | 12.9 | 7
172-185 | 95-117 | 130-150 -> 56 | 17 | 10.3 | 8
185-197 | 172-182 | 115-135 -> 18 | 13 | 9.8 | 5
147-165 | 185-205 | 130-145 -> -23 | 8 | 11.3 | 7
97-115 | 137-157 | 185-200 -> 17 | 11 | 9.4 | 11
